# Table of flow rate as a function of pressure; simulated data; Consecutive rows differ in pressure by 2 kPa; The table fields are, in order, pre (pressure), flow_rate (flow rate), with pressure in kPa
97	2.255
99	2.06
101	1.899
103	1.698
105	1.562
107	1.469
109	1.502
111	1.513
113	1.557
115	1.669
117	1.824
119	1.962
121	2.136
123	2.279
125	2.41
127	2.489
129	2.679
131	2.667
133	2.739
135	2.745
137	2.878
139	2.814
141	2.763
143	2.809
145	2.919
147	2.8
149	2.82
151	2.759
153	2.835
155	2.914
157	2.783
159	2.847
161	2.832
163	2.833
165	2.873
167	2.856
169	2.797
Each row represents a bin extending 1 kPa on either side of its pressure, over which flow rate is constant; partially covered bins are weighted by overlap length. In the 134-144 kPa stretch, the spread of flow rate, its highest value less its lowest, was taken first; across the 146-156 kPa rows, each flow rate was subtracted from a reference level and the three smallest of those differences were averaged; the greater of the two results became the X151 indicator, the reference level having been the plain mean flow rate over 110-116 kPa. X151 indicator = 0.13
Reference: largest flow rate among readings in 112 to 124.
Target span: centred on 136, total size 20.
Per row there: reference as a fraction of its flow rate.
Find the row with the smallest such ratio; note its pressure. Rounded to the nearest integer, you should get 145 kPa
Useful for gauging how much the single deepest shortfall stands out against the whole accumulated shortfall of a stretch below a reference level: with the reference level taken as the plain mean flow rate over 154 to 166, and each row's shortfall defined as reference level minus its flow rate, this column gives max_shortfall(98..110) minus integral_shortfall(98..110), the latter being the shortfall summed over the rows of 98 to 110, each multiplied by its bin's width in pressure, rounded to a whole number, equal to -12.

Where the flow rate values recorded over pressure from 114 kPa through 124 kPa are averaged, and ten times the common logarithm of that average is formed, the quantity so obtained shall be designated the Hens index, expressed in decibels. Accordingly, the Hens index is 3.0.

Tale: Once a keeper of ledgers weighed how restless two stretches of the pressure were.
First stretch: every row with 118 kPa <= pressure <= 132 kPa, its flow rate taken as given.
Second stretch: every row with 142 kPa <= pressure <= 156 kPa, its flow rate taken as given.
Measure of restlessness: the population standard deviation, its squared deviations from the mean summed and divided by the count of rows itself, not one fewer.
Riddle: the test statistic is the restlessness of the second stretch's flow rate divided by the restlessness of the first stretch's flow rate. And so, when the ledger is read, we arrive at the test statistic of 0.22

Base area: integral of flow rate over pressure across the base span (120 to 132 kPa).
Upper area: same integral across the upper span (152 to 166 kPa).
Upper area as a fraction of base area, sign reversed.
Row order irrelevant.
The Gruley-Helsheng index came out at -1.4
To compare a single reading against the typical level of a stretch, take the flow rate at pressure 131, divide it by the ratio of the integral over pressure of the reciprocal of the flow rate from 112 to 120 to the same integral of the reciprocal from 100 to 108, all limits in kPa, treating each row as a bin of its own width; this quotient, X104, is 2.8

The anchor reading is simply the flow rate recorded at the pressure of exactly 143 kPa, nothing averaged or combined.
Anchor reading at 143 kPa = 2.809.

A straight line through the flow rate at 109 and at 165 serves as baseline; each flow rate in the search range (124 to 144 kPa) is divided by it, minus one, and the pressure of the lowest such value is 143 kPa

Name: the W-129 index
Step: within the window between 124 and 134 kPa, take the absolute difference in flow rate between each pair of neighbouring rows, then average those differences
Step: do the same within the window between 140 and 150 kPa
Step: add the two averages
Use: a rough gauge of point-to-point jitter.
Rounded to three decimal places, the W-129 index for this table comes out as 0.162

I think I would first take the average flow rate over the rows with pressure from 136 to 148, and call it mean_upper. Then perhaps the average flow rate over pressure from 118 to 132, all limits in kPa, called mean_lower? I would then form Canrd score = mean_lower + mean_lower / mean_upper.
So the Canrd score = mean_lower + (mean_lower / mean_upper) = 3.21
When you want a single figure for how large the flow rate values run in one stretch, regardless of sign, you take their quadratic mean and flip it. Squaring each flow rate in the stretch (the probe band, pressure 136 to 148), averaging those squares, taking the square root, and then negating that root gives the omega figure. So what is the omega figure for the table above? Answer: -2.8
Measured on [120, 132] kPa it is -2.5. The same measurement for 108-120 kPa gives -1.7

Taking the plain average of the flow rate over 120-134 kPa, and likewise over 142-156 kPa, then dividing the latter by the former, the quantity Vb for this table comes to 1.14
